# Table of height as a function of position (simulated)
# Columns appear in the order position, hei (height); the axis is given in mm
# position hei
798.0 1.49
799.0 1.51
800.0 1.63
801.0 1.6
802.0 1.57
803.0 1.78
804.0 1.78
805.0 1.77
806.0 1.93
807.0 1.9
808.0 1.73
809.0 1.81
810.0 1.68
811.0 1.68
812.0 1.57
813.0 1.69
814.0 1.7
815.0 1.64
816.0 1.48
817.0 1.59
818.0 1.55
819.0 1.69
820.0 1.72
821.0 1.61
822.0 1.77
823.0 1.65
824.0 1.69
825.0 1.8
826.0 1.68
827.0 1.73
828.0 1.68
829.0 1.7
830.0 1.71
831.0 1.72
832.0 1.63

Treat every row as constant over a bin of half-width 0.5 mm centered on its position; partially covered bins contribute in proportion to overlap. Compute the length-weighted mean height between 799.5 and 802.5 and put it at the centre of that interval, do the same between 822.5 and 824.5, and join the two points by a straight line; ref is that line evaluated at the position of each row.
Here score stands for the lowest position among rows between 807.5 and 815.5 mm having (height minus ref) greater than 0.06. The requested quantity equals 808.0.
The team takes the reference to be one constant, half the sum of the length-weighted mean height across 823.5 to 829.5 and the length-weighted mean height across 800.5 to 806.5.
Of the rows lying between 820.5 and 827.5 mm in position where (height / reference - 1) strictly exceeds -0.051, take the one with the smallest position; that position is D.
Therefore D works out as 822.0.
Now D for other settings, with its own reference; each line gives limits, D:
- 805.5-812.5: 806.0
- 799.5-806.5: 803.0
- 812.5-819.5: 813.0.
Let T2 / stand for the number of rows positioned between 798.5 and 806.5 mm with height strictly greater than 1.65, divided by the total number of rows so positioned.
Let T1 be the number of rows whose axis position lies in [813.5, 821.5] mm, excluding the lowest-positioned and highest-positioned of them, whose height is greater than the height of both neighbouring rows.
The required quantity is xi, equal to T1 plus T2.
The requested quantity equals 2.50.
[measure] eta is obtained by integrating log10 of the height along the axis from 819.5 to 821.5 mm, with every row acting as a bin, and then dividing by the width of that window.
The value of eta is 0.221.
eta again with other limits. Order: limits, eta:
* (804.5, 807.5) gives 0.271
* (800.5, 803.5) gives 0.217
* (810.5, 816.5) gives 0.211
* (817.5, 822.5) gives 0.222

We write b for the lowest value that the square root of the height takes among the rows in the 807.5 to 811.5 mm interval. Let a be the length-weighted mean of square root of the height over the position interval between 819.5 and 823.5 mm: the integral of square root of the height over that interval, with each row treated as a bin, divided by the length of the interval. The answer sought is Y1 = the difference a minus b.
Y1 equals 0.00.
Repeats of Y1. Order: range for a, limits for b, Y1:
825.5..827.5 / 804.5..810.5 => 0.01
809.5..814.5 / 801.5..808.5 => 0.04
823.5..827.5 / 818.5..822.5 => 0.04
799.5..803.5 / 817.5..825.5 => 0.04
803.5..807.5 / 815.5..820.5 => 0.14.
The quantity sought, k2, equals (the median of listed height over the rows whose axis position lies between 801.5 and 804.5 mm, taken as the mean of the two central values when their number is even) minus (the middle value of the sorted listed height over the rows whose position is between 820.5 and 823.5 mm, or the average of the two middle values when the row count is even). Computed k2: 0.130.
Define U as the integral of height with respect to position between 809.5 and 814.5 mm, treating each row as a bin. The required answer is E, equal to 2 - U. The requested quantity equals -6.3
